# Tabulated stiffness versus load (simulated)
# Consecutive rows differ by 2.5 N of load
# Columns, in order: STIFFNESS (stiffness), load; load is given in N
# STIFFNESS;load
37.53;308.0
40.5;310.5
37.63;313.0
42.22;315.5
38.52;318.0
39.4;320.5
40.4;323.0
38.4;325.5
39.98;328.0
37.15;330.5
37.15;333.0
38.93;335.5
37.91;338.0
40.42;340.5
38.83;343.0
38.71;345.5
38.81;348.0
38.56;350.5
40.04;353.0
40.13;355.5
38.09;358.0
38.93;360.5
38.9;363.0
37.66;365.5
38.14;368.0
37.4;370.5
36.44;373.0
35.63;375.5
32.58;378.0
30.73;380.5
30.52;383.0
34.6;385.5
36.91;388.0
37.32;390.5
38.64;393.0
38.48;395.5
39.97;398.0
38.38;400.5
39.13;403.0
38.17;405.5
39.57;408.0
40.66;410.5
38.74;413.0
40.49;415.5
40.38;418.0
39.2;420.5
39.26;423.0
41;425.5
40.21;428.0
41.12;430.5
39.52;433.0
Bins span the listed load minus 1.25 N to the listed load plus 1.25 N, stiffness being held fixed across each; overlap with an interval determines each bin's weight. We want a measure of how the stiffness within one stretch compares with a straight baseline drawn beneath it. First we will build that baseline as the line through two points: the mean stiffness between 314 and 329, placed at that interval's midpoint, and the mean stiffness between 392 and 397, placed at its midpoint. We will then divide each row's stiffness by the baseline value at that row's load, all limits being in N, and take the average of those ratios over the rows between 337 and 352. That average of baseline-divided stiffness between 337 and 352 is 0.99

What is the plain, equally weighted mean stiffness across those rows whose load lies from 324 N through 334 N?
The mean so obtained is 38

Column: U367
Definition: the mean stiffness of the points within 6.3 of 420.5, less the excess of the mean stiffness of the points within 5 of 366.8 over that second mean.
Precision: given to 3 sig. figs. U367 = 42.1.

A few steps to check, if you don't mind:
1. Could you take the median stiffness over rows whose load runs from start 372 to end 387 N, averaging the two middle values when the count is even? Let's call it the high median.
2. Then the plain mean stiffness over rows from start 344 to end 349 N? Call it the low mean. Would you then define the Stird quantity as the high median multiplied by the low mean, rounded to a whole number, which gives 1302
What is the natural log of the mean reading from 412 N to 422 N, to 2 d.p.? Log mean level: 3.68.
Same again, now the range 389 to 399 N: 3.65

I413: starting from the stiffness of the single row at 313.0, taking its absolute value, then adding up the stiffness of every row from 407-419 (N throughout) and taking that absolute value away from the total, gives 162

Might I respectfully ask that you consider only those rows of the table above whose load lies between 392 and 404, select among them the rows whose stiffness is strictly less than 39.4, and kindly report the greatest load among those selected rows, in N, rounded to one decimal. 403.0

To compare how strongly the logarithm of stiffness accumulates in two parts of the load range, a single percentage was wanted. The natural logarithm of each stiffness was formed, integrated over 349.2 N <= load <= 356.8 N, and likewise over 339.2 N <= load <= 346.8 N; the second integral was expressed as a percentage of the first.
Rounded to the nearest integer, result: 100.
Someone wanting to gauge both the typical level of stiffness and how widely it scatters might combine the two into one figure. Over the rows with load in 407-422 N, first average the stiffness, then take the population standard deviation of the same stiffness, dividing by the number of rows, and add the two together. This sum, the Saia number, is 40.6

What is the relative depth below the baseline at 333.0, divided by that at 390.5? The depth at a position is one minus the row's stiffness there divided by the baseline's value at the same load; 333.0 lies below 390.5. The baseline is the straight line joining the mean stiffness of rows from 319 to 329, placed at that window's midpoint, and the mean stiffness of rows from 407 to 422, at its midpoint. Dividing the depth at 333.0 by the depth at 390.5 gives 1.0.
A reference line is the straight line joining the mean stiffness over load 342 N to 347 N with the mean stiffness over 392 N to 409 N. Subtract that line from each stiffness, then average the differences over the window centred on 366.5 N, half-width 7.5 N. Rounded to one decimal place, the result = -0.9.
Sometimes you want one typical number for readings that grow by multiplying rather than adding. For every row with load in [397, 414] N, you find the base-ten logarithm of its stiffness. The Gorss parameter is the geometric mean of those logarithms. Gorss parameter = 1.59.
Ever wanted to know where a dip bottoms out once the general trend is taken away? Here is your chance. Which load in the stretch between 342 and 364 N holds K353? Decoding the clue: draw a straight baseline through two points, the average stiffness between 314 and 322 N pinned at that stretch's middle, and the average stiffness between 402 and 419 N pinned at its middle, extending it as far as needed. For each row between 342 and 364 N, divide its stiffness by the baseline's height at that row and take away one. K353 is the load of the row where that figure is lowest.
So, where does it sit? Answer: 358.0 N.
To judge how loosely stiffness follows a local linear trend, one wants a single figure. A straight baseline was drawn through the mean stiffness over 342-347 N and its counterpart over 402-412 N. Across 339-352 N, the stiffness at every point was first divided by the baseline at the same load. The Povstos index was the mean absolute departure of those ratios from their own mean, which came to 0.014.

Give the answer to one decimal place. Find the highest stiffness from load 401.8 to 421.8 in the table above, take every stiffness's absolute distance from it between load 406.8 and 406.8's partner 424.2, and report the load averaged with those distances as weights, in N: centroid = 416.4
